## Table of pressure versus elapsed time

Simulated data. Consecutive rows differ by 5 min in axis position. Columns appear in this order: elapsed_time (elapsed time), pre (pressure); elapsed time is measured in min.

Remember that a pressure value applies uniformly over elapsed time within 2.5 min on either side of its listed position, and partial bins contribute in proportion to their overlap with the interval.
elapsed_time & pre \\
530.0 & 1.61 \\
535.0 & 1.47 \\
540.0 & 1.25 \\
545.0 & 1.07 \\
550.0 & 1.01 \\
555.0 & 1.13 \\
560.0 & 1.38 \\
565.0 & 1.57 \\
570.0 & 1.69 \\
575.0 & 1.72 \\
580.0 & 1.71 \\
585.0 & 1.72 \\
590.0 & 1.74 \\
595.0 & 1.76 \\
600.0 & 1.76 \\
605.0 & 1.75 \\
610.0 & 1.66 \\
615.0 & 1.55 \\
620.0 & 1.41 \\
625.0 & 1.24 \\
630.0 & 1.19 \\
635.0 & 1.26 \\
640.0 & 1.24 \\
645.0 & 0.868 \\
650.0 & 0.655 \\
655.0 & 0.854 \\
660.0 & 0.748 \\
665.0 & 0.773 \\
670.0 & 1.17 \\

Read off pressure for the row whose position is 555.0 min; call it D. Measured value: 1.13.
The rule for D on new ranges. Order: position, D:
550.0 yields 1.01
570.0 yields 1.69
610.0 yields 1.66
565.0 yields 1.57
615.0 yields 1.55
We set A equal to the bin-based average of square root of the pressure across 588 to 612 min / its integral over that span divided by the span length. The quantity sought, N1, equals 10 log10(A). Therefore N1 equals 1.20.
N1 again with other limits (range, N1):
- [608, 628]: 0.81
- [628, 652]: 0.07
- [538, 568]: 0.46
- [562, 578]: 1.09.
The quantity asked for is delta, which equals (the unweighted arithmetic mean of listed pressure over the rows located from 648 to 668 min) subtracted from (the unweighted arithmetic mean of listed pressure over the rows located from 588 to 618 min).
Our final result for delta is 0.9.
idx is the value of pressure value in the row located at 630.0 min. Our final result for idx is 1.19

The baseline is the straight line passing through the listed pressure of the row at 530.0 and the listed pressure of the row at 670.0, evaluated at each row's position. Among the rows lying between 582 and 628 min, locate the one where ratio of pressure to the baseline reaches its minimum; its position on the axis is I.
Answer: 625.0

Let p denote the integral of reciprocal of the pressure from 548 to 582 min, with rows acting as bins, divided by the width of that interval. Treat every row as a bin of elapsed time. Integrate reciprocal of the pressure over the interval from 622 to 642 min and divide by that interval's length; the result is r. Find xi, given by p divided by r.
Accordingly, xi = 0.9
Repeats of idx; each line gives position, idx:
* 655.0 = 0.854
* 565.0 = 1.57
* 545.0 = 1.07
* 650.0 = 0.655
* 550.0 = 1.01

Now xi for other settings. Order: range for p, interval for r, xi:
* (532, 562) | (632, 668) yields 0.7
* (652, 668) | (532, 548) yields 1.6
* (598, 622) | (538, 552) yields 0.7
